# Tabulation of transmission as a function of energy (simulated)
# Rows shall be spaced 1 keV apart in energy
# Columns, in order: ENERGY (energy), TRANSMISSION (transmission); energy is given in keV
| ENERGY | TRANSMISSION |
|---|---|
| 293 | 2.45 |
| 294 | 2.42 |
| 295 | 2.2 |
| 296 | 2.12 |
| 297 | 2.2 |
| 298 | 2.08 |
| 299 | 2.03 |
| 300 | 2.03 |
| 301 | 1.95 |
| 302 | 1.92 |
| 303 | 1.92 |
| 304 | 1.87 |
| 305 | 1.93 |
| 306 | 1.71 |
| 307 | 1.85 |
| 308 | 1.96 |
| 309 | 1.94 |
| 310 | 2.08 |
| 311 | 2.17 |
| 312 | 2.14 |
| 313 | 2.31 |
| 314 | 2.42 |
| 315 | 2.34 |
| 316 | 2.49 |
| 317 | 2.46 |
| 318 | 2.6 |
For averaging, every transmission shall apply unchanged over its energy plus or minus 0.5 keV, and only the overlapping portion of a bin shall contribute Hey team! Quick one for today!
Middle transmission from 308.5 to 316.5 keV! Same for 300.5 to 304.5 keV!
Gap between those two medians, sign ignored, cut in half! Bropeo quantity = 0.160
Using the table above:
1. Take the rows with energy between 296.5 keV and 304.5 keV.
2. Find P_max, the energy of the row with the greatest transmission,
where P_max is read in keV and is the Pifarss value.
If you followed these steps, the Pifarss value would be 297 keV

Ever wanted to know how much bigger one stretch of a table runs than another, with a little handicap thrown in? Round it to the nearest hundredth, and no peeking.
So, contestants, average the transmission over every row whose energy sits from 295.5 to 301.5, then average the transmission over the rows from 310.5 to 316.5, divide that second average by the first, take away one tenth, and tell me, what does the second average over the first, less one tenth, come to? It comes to 1.02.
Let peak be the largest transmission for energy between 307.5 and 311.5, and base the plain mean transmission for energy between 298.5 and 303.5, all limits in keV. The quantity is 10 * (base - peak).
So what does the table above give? -2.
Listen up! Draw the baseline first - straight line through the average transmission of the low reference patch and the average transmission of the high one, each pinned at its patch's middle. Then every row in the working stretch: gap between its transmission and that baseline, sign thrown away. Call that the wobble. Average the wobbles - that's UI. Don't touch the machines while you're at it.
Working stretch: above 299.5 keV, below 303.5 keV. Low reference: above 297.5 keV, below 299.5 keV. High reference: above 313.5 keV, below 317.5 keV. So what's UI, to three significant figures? 0.166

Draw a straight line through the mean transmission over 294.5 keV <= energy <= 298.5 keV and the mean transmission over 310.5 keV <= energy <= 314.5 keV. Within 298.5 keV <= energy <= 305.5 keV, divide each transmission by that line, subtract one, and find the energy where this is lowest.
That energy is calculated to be 304 keV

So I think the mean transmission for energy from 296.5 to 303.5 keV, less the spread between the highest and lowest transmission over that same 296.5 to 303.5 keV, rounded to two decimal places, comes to 1.74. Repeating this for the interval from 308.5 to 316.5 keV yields 1.69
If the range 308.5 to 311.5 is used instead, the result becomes 1.83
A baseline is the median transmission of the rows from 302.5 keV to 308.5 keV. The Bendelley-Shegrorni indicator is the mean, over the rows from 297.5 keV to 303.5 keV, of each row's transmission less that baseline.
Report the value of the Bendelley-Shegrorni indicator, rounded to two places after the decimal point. 0.09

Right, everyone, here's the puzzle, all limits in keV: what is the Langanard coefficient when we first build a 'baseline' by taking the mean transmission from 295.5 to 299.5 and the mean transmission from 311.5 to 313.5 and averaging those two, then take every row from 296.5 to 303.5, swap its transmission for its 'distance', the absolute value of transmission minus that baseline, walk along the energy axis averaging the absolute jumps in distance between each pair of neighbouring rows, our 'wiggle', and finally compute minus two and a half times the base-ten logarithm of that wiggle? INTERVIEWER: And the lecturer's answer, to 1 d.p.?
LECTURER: 3.6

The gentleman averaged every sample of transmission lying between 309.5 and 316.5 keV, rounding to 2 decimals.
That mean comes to 2.28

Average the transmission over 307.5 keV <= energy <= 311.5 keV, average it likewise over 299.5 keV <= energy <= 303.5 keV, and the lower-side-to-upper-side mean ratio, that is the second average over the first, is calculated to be 0.96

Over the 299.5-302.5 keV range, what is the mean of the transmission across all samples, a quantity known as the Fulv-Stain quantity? 1.97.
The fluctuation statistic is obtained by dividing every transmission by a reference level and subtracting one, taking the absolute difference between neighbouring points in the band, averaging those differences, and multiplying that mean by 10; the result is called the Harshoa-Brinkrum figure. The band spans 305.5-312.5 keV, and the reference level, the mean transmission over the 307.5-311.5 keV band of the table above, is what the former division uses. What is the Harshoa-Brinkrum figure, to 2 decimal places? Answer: 0.43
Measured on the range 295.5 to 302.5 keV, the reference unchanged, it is 0.29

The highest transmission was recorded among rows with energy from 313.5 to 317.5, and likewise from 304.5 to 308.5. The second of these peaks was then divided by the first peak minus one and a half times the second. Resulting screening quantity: -4.4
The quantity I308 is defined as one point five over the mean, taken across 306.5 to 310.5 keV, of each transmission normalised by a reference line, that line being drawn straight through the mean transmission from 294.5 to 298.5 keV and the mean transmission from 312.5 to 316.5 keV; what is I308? 1.77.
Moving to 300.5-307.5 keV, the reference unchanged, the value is 1.80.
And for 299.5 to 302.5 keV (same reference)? 1.69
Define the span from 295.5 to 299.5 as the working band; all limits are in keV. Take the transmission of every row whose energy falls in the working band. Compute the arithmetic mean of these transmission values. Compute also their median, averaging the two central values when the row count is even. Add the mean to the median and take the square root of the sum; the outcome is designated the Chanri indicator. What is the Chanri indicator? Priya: 2.05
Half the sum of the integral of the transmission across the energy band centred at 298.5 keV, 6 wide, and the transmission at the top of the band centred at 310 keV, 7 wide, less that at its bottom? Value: 6.4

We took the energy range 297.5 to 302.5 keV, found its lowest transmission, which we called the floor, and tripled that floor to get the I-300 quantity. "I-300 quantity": 5.8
